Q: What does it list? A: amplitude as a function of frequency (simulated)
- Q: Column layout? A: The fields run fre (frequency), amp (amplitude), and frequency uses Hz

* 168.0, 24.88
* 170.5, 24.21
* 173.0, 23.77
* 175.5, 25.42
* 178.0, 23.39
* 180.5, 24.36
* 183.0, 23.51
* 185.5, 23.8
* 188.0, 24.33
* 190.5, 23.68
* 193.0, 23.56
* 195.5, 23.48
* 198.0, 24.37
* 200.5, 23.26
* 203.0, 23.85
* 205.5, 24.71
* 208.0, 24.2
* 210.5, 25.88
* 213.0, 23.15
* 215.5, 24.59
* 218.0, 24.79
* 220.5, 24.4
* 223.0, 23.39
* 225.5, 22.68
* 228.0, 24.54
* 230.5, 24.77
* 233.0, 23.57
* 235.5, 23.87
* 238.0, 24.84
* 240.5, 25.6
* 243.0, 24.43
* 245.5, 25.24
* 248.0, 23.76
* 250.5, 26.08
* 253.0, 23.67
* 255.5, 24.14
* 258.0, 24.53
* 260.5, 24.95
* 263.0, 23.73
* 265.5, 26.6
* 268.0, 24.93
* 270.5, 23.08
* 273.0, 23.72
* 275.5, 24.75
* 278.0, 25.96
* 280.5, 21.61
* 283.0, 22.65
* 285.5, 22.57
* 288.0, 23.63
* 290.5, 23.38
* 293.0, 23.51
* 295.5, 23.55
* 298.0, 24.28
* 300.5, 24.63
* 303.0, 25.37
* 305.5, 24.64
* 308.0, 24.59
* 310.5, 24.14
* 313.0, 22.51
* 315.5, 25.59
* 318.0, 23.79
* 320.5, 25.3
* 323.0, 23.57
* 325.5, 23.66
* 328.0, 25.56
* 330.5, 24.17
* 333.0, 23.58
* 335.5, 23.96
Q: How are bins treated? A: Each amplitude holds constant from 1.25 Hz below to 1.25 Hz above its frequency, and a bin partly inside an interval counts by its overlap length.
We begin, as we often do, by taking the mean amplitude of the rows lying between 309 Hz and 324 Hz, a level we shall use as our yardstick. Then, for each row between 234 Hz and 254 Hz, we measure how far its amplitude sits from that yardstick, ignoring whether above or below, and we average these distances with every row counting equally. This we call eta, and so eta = 0.82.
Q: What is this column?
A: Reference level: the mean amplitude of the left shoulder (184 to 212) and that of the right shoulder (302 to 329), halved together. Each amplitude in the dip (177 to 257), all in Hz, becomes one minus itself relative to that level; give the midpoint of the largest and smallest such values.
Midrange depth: -0.005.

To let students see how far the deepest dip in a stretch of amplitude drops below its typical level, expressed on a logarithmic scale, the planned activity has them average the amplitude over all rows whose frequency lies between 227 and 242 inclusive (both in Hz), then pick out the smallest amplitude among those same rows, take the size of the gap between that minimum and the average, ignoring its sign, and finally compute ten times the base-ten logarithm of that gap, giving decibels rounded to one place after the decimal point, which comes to -0.2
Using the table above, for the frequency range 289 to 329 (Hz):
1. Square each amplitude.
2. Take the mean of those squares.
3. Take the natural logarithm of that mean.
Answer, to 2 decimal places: 6.38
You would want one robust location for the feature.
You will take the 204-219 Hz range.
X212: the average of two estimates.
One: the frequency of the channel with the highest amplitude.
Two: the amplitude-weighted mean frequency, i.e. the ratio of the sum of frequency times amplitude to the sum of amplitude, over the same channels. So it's 211.1 Hz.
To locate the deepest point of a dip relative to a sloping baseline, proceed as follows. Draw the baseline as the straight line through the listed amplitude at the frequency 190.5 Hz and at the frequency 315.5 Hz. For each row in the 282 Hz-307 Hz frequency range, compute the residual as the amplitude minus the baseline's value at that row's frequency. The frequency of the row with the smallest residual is 285.5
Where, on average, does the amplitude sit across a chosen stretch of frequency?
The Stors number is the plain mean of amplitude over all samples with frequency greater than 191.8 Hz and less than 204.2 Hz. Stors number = 23.70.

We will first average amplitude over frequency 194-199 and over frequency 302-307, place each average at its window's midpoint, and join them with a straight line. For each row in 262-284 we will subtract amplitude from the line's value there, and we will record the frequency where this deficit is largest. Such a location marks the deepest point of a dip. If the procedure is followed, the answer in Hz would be 280.5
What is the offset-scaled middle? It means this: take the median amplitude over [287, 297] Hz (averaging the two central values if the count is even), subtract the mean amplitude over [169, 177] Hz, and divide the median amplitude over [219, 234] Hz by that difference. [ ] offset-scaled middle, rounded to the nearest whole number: -26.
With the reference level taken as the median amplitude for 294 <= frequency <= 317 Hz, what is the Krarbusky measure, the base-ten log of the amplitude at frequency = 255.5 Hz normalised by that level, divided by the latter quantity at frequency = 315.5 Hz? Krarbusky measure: -0.46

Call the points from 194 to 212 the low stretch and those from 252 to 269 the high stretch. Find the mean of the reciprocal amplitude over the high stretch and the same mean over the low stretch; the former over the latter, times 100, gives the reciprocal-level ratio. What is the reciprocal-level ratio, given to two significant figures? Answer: 98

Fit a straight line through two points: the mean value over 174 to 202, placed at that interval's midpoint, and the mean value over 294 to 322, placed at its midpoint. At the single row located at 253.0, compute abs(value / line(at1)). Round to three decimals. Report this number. 0.979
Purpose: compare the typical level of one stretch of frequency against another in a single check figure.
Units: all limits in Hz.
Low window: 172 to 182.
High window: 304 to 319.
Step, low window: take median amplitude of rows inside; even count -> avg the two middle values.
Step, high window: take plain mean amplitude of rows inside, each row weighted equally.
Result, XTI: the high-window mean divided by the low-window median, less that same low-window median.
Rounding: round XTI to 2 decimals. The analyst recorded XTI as -23.06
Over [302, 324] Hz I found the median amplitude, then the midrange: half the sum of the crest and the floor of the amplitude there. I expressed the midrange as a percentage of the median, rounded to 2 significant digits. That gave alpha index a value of 98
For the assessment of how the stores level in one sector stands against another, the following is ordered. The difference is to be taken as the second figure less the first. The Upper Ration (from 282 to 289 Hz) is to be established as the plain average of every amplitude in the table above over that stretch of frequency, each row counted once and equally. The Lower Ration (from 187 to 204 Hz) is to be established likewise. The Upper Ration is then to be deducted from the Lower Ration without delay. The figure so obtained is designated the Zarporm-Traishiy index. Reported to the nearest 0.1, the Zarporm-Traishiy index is 0.8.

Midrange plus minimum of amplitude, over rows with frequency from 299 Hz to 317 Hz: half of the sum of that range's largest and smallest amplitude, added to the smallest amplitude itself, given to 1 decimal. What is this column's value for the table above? 46.6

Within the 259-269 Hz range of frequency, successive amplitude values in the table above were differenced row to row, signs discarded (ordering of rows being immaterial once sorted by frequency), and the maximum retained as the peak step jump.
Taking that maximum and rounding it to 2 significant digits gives 2.9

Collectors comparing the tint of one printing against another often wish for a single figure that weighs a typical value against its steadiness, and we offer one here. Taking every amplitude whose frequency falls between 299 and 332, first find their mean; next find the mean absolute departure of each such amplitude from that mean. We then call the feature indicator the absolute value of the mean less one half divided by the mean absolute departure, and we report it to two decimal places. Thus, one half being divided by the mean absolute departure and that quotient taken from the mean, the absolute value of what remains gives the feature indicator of 23.73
